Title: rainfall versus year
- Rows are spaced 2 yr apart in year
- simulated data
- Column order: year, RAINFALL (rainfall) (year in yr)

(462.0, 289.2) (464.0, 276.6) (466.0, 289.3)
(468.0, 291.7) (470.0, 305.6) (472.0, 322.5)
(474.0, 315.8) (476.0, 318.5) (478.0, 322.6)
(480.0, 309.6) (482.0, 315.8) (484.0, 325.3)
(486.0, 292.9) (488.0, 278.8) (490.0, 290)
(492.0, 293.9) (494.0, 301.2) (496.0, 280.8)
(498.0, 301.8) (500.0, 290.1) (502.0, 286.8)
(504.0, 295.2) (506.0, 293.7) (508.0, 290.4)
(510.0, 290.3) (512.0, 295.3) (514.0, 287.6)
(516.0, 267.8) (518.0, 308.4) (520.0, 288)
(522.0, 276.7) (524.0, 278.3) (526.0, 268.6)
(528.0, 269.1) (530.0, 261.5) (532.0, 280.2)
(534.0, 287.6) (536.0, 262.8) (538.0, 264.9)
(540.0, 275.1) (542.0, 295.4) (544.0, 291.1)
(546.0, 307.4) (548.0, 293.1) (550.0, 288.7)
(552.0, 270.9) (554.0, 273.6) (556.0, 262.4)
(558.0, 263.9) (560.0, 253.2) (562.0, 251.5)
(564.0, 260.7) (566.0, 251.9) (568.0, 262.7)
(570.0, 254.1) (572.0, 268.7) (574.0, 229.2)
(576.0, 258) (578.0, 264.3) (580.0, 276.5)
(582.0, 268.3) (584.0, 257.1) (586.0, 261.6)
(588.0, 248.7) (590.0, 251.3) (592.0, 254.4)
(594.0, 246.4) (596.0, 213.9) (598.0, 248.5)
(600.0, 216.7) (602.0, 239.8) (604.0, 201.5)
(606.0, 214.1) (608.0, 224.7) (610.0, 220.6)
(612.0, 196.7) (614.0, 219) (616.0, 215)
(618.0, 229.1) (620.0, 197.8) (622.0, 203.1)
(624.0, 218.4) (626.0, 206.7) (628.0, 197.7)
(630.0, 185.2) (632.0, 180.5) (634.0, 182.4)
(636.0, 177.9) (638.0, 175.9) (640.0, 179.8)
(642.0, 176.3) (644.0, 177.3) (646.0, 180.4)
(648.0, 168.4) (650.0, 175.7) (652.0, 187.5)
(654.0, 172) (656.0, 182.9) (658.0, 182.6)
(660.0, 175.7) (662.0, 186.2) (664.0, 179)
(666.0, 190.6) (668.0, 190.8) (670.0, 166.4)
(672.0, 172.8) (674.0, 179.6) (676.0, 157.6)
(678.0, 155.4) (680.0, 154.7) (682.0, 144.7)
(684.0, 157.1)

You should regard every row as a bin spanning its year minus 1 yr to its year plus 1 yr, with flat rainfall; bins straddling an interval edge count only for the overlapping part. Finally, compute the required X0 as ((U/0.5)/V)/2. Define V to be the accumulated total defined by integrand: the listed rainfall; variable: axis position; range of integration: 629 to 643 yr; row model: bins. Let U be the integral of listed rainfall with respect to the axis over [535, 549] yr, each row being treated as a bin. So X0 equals 1.6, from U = 3980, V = 2516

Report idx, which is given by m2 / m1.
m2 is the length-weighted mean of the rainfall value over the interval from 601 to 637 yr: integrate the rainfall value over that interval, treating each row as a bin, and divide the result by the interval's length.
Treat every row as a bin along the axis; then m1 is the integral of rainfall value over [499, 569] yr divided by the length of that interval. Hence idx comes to 0.74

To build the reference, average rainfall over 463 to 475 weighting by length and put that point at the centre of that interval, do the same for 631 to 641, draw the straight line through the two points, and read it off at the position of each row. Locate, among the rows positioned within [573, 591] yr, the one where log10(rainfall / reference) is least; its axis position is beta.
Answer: 574.0 yr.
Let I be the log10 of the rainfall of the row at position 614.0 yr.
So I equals 2.34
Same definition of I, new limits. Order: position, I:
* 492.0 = 2.47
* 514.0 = 2.46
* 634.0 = 2.26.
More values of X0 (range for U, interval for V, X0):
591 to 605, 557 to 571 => 0.9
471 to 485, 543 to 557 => 1.1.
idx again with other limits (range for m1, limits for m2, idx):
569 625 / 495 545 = 1.20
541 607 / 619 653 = 0.72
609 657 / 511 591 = 1.41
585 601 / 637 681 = 0.72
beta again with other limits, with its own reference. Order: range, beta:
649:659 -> 654.0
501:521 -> 516.0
